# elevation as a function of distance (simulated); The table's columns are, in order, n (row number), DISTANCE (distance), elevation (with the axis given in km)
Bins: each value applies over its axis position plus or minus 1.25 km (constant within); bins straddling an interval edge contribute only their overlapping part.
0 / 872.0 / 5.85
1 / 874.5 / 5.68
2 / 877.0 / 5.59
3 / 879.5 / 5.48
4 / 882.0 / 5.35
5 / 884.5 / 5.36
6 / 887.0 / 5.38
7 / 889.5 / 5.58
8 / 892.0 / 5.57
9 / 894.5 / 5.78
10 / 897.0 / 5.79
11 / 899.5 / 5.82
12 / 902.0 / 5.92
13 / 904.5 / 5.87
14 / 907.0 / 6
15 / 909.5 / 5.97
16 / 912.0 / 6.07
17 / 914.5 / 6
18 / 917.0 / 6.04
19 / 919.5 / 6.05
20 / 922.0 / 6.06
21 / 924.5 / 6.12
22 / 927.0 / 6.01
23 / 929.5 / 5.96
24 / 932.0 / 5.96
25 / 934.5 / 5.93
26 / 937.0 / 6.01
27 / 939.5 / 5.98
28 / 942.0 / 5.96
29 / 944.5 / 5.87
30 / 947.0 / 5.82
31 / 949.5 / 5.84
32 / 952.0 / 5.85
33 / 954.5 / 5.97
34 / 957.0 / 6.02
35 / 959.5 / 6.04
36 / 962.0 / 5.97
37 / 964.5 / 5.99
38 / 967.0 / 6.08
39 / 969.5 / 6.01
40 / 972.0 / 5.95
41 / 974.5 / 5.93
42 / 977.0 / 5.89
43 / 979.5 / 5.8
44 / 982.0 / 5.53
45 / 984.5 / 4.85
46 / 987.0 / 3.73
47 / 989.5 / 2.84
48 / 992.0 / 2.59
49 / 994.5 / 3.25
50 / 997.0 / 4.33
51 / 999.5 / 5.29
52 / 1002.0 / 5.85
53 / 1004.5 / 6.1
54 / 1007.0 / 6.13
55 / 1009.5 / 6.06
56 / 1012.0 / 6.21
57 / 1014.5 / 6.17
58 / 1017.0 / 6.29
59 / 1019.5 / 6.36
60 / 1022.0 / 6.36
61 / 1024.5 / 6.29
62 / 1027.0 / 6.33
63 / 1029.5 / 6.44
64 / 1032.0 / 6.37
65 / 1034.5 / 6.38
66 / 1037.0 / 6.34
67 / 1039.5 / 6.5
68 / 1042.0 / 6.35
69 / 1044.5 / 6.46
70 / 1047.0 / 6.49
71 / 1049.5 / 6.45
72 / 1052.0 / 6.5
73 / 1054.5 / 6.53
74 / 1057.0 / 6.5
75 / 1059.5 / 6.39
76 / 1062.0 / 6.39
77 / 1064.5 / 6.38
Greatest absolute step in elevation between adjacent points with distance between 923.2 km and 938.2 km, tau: 0.11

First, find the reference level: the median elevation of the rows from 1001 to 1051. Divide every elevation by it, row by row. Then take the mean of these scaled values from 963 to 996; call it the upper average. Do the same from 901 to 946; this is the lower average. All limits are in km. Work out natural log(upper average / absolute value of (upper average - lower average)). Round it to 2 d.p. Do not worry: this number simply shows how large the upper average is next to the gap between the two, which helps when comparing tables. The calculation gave 1.57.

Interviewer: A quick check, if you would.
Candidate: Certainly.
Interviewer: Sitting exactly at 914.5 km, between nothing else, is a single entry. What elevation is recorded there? 6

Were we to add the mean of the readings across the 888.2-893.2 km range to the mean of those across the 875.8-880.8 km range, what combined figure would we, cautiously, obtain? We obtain 11.1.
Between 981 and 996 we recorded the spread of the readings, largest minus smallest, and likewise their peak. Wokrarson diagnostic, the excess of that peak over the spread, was 2.6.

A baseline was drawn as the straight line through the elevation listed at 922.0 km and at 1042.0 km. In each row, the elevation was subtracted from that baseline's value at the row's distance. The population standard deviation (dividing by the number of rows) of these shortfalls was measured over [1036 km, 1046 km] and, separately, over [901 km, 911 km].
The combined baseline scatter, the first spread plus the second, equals 0.11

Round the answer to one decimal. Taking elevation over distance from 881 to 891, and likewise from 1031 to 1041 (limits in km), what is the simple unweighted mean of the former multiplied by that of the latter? 34.7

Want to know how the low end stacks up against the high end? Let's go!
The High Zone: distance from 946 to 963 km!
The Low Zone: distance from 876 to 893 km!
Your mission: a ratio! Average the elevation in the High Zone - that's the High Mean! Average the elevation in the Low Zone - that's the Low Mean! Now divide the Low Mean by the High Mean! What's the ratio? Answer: 0.92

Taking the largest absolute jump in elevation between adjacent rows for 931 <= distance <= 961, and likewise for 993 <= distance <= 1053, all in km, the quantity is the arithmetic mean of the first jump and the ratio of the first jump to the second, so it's 0.12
